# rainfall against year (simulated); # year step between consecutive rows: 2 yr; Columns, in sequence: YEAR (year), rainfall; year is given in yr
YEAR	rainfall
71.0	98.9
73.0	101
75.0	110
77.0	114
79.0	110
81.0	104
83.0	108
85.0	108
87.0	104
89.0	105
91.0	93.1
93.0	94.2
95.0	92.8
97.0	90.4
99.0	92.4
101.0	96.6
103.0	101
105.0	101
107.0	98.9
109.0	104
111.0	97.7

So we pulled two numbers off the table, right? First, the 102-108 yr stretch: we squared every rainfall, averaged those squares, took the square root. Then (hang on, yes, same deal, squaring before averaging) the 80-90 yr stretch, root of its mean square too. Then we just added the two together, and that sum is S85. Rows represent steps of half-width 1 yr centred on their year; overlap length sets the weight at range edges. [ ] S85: 206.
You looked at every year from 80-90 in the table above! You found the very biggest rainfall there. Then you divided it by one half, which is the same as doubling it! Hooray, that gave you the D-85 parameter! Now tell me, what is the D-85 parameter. 216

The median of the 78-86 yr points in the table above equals 108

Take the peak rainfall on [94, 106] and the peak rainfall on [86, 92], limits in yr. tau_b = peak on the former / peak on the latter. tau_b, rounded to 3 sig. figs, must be 0.962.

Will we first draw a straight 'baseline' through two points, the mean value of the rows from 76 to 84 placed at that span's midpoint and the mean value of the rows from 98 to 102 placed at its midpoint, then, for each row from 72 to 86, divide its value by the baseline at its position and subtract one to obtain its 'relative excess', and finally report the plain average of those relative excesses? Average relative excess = -0.016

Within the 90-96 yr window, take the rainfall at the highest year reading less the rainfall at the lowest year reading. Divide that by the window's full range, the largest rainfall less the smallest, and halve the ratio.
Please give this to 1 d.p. -0.1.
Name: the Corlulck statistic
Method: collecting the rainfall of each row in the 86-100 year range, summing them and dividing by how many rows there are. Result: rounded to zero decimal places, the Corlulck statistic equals 96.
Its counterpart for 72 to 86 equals 108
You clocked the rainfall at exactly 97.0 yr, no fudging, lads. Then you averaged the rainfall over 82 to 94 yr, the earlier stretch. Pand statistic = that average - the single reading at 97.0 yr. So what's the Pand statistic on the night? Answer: 12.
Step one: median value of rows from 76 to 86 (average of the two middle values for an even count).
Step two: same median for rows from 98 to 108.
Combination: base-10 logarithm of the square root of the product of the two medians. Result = 2.01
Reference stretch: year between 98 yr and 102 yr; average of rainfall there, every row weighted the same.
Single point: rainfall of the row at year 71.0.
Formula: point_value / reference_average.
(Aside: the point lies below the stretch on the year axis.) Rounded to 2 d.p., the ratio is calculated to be 1.05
